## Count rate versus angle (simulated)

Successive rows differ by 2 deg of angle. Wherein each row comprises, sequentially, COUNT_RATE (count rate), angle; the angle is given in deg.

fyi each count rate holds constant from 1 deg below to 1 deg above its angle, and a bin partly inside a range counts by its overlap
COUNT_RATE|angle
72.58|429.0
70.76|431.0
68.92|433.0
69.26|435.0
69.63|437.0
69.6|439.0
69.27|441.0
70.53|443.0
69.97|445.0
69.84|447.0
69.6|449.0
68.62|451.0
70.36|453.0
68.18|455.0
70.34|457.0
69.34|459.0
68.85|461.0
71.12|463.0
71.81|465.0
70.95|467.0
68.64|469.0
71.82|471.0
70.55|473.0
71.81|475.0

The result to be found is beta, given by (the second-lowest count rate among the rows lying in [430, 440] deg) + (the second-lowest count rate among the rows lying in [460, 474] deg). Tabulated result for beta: 138.1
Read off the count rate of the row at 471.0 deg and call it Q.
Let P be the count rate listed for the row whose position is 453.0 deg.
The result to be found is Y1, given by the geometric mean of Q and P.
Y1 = 71.1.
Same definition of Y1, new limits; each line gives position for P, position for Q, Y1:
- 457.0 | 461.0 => 69.6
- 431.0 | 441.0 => 70.0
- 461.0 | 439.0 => 69.2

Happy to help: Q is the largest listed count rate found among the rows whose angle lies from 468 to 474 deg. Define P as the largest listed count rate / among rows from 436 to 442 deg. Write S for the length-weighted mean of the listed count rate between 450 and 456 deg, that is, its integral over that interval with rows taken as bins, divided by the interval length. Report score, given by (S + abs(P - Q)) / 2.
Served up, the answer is 35.6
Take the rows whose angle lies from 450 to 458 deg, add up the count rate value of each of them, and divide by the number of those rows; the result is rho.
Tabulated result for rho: 69.4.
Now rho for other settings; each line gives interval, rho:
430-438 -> 69.6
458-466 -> 70.3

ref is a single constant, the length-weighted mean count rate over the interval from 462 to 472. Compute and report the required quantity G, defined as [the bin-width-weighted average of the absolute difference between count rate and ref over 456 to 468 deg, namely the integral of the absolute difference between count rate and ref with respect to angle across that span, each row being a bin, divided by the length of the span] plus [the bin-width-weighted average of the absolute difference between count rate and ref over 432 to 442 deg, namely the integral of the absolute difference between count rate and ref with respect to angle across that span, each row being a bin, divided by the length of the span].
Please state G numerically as 2.4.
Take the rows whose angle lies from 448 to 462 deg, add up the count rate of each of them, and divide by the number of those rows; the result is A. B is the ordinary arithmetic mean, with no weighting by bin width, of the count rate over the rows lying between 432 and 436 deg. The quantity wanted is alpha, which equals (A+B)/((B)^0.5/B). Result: 1151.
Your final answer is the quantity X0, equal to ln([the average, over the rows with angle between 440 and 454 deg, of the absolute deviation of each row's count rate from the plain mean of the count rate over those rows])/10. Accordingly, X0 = -0.07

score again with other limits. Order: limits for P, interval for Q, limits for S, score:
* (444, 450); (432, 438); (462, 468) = 35.8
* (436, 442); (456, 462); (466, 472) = 35.6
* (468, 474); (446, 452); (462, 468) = 36.6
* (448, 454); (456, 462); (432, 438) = 34.6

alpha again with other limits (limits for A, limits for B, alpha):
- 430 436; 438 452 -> 1162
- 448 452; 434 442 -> 1155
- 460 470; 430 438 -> 1168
